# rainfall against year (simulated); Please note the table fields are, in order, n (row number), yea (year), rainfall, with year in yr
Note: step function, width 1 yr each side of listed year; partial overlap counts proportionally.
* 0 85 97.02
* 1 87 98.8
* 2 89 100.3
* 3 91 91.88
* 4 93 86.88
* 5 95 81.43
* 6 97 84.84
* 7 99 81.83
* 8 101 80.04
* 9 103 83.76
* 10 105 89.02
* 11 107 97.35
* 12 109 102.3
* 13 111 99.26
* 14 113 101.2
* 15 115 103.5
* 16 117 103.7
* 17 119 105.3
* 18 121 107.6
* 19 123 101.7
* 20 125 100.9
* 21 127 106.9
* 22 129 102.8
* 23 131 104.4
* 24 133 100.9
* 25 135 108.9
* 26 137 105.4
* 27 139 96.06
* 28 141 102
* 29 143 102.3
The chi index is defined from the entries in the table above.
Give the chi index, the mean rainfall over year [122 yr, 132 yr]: 103.3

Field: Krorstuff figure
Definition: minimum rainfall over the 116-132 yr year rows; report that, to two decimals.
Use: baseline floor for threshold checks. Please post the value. 100.90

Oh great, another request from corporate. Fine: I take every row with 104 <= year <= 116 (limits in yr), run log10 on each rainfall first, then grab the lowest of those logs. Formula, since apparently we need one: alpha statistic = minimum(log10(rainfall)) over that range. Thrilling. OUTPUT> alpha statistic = 1.95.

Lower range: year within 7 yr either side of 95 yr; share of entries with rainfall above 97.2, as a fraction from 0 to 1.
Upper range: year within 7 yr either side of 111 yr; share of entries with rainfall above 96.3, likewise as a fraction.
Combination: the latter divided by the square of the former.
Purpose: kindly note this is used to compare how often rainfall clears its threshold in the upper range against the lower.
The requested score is 42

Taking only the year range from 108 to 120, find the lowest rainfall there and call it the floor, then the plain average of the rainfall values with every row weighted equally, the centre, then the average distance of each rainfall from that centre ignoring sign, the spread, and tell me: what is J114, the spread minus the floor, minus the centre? -200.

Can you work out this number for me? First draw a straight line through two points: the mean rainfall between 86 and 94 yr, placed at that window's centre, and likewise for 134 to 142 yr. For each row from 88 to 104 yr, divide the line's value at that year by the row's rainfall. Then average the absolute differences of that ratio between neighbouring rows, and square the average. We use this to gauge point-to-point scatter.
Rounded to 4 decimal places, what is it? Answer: 0.0033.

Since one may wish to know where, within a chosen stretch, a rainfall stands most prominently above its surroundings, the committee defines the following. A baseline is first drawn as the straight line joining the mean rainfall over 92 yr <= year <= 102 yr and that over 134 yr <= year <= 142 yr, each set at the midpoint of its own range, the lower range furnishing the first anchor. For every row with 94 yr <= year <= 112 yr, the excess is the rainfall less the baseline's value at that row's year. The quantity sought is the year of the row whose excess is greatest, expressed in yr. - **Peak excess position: 109 yr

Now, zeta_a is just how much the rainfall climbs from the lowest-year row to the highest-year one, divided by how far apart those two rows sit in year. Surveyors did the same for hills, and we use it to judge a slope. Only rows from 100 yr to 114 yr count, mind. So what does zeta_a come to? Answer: 1.8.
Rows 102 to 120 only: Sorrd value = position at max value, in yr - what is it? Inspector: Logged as 119 yr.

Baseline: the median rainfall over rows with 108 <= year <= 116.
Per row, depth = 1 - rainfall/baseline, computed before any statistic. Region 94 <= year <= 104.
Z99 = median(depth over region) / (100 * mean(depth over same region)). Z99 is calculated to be 0.0103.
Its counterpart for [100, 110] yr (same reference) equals 0.0113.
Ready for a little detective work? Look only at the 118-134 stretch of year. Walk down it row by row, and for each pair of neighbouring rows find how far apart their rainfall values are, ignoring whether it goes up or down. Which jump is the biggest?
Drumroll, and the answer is 6.0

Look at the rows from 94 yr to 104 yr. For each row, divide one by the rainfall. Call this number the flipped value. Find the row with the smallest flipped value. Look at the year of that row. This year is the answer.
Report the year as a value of 97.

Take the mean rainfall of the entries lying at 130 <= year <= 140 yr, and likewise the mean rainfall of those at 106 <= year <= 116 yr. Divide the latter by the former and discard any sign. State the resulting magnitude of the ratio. 0.98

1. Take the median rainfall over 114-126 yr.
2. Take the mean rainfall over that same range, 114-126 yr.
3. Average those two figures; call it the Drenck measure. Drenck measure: 104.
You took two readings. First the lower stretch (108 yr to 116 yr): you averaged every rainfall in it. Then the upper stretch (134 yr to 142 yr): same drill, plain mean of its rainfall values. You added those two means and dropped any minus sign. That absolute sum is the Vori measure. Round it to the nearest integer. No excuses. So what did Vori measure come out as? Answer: 205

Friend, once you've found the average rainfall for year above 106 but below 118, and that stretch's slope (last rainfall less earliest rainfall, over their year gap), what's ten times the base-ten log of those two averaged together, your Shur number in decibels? 17.07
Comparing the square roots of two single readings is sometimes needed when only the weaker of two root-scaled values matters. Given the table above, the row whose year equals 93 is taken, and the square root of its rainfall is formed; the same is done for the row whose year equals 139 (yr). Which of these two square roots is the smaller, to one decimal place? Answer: 9.3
